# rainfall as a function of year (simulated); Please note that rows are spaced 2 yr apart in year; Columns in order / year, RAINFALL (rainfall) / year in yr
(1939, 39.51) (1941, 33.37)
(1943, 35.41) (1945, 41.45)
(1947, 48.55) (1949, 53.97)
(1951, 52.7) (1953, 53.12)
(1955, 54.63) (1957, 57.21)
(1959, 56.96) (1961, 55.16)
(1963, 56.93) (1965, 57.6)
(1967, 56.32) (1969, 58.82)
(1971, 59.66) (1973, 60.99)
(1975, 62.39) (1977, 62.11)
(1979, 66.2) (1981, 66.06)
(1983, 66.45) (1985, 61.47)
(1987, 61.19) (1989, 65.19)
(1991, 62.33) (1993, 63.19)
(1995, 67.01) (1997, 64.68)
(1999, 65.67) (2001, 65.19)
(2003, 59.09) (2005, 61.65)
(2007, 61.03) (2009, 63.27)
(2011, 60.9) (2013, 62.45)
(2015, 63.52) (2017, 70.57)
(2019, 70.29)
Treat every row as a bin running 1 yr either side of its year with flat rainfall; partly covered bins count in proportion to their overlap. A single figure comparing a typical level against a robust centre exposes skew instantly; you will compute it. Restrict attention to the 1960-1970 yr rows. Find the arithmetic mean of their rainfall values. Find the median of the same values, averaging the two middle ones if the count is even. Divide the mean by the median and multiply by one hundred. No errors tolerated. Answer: 100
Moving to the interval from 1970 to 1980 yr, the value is 100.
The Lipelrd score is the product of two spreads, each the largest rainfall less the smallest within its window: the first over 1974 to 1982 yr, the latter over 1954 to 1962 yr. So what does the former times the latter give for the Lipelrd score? 11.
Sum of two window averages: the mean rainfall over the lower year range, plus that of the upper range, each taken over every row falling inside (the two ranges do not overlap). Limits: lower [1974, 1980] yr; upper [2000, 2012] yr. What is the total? 125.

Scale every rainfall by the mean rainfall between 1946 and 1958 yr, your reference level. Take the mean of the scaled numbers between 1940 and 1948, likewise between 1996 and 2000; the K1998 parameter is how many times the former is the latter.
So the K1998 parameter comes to 0.61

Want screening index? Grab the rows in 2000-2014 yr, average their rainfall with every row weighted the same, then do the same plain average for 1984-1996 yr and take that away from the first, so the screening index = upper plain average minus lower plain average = -1.5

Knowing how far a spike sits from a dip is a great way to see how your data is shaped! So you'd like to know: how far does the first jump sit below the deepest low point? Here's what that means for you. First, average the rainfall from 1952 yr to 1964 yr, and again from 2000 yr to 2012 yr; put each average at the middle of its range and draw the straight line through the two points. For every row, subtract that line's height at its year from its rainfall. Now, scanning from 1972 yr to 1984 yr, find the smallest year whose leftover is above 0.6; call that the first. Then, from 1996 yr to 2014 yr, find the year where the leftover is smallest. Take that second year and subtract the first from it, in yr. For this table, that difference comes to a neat 30 yr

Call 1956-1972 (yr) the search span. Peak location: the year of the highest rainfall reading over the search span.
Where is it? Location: 1971 yr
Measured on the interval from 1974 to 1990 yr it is 1983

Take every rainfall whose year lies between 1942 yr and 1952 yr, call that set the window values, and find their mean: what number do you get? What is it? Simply 46.4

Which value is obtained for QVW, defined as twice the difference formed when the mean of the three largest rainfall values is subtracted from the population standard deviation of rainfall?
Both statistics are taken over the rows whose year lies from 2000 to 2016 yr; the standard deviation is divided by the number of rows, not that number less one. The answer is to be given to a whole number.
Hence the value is -124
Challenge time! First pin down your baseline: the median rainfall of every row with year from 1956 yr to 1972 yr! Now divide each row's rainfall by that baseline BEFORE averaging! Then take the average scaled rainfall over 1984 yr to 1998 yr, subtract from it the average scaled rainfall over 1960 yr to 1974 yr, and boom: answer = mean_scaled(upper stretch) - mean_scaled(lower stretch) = 0.10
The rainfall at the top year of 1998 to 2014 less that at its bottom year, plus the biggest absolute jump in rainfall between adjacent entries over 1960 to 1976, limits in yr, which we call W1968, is -1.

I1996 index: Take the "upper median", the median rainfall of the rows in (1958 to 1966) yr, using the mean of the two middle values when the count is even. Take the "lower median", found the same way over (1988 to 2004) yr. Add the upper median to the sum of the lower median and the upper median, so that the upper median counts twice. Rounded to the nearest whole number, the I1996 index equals 179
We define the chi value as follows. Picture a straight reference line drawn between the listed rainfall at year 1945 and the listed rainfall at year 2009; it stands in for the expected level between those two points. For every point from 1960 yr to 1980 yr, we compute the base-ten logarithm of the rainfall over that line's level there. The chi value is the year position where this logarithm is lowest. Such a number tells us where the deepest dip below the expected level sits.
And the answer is 1967 yr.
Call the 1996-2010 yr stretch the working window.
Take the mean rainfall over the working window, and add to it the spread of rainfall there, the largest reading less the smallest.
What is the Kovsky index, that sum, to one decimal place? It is 69.5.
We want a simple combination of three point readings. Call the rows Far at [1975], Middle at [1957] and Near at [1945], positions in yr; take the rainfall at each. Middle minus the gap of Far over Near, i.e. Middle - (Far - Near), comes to 36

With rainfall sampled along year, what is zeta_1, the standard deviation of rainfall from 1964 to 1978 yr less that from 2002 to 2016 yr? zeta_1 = 0.7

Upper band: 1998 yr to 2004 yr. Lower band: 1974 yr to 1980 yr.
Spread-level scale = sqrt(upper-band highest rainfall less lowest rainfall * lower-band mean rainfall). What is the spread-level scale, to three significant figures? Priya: 20.5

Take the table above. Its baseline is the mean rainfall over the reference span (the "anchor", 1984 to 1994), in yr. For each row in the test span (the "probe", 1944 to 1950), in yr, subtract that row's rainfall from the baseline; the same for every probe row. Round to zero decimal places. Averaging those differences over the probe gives 15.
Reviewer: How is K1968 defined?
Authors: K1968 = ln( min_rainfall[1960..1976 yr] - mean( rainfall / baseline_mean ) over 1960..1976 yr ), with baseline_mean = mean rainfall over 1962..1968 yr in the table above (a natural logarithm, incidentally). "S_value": 3.99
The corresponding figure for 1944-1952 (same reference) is 3.70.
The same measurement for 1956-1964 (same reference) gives 3.99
